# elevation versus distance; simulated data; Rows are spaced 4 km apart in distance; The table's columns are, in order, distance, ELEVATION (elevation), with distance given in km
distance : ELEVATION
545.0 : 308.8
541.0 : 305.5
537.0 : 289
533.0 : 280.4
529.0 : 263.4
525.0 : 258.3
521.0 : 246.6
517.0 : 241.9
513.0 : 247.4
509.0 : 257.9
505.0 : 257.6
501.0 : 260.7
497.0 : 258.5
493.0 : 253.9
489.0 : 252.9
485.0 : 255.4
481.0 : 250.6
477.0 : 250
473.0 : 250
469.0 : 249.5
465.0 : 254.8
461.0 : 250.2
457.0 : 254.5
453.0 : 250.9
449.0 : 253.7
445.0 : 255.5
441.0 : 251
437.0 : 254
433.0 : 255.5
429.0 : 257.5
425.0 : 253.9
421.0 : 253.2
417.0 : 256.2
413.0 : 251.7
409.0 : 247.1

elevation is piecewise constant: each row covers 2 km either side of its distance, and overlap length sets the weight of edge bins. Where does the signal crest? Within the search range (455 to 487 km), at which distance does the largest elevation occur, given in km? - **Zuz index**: 485.0 km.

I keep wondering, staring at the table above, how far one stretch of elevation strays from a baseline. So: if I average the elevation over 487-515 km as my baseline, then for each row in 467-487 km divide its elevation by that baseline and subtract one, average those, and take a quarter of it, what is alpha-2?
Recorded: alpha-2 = -0.0044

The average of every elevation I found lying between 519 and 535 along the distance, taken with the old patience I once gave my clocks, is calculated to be 262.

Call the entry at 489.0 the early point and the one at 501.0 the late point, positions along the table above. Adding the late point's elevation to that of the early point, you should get 514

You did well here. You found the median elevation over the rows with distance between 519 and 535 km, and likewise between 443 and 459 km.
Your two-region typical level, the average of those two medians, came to 257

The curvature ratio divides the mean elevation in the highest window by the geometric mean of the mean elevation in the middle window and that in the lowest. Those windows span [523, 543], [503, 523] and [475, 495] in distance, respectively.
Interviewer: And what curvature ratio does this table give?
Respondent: 1.11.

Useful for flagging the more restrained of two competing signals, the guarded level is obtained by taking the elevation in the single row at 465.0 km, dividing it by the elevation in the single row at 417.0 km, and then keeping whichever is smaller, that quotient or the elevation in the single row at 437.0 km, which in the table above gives 0.995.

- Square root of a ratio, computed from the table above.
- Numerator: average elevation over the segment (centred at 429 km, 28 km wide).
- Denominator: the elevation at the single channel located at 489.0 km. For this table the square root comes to 1.00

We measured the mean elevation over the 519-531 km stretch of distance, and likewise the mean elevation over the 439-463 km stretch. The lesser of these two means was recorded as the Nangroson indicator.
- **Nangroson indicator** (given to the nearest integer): 253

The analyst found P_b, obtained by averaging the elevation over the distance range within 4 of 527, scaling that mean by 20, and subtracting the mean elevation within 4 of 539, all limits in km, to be 4920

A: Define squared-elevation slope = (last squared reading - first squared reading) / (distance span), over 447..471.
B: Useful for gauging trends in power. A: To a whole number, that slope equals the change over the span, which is -106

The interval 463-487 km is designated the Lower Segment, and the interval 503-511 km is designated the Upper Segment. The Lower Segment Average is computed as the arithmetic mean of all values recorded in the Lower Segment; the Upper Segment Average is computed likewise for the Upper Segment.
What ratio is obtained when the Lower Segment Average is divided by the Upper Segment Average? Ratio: 0.98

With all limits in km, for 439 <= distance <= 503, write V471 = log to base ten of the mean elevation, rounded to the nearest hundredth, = 2.40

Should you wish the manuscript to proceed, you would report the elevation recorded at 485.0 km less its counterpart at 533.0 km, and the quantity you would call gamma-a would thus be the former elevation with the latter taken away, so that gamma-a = -25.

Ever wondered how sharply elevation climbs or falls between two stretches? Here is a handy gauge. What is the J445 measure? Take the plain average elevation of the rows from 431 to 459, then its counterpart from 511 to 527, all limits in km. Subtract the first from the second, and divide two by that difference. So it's -0.4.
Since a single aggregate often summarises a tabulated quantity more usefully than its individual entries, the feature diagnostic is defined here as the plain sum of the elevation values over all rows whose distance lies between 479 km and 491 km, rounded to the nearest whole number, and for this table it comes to 759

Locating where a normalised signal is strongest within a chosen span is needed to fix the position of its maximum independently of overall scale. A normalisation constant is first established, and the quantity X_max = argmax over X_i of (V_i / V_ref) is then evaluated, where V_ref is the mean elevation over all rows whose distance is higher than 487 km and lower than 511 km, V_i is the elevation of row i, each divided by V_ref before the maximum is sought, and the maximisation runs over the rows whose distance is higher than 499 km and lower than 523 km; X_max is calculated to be 501.0 km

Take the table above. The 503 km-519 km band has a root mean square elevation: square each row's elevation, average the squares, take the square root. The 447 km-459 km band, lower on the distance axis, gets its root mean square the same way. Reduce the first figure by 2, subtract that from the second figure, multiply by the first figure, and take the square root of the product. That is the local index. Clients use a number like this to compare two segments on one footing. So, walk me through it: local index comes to 30.7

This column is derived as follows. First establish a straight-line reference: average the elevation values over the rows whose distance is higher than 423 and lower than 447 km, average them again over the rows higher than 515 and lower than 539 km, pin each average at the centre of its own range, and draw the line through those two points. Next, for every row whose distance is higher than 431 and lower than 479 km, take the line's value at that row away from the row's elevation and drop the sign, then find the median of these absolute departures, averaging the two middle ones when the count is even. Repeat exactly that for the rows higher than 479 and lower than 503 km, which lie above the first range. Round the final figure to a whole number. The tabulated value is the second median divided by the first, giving 1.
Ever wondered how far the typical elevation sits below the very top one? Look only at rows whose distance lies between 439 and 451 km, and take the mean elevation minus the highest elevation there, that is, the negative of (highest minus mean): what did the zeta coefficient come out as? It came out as -2.1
